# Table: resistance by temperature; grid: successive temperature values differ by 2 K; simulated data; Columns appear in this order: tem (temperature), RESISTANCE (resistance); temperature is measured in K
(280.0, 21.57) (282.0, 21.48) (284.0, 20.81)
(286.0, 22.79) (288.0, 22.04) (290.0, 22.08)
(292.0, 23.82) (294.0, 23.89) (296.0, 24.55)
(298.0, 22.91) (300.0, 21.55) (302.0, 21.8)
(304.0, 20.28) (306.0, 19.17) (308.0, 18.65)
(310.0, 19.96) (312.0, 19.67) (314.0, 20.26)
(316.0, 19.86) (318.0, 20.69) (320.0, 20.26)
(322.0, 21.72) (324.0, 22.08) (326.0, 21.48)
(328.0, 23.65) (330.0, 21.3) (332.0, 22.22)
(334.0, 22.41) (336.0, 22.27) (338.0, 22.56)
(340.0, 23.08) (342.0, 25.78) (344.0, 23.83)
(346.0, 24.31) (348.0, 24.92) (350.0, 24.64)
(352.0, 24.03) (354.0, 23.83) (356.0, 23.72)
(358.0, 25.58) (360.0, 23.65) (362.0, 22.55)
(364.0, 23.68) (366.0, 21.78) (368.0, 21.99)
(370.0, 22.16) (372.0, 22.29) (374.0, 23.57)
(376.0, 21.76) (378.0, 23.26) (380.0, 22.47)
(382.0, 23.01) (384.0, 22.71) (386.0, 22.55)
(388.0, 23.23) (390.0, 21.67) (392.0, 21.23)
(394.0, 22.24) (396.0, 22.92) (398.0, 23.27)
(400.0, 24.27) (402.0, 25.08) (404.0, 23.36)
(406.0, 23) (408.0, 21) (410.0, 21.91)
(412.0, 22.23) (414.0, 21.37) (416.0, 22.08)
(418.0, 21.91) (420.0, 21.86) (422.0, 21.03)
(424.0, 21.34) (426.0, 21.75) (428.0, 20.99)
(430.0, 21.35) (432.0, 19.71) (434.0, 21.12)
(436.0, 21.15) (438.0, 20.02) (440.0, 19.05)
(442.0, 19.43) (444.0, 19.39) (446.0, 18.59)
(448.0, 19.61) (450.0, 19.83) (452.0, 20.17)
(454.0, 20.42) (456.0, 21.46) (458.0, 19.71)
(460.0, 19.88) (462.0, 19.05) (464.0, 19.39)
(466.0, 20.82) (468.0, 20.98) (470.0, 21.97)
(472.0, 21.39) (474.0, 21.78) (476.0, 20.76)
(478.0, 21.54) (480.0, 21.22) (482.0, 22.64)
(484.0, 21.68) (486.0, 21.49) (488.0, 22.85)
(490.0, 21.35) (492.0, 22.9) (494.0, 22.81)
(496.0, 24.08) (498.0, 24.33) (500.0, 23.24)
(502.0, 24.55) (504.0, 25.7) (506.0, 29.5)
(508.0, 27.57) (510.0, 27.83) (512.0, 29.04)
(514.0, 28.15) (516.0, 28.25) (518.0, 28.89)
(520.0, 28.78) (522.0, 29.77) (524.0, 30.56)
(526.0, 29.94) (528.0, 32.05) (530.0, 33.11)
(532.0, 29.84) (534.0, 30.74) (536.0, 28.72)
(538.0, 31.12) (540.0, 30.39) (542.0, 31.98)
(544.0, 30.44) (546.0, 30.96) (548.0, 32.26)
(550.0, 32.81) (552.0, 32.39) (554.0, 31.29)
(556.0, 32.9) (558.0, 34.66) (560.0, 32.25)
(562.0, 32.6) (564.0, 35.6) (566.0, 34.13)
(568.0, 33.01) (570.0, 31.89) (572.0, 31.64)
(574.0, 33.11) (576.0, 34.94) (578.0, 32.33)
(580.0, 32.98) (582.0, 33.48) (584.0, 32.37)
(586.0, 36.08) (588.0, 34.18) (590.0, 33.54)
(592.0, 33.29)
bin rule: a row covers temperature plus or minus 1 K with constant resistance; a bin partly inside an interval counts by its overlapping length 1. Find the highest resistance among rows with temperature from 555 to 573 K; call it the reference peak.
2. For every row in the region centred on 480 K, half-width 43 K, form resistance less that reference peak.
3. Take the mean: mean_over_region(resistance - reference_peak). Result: -13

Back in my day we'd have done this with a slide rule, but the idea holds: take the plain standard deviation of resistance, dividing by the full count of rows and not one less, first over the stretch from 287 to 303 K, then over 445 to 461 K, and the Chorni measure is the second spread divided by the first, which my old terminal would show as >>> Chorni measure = 0.7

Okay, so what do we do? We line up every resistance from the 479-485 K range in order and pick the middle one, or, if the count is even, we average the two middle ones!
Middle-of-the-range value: 22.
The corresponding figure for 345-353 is 24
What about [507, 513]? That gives 28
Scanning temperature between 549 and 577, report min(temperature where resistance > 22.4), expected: 550.0 K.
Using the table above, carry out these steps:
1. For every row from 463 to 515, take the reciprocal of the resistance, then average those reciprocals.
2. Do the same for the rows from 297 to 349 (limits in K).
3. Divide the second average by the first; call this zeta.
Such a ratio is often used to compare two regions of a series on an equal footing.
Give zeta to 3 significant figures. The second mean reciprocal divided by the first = 1.07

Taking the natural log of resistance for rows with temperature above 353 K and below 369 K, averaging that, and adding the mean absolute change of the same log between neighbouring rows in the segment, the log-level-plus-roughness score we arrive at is 3.20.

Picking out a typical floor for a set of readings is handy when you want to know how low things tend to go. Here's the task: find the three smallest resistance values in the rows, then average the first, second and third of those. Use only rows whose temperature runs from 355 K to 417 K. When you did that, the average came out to 21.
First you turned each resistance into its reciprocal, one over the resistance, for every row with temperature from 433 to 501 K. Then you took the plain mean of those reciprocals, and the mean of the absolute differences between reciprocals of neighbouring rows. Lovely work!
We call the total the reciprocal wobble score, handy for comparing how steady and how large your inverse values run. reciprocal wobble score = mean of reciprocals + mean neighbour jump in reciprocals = 0.0494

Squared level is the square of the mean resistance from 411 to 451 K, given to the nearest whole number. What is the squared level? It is 428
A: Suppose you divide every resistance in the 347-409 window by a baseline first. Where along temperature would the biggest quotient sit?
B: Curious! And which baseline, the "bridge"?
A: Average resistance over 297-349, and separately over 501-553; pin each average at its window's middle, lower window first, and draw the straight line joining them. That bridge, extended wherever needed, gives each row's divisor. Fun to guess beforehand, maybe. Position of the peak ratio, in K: 358.0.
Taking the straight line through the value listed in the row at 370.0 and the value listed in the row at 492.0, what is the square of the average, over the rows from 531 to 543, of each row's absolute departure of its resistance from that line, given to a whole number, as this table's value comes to 53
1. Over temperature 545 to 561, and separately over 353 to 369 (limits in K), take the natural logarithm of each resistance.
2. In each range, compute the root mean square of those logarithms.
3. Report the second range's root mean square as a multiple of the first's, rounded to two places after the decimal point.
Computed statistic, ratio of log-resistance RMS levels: 0.91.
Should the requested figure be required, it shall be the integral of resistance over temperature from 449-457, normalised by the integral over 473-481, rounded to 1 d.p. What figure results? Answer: 1.0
